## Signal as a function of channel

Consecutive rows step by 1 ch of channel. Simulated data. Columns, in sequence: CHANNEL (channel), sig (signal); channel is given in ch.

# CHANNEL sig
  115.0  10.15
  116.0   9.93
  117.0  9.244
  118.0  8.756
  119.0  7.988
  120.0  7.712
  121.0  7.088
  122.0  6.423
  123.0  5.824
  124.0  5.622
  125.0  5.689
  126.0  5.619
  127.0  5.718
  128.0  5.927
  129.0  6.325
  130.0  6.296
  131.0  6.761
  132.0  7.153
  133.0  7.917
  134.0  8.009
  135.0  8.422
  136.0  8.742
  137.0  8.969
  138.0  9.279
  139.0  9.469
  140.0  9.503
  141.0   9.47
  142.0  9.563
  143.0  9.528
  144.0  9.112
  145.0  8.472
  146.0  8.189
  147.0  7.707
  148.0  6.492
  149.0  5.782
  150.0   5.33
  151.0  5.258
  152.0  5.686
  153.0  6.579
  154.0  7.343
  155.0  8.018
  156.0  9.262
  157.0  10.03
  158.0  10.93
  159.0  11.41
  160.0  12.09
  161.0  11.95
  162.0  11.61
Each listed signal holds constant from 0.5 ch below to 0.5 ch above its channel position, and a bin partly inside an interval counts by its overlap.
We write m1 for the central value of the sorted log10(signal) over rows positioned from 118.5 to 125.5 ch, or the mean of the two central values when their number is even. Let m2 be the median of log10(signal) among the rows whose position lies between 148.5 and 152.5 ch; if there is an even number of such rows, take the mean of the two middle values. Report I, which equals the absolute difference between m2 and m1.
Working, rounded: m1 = 0.81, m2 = 0.74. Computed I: 0.067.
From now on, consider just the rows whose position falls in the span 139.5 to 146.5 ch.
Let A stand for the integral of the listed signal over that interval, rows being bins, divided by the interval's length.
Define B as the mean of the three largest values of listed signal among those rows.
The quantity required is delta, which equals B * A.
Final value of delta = 87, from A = 9.1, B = 9.5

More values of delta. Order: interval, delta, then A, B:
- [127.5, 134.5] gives 53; 6.9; 7.7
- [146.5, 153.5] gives 42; 6.1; 6.9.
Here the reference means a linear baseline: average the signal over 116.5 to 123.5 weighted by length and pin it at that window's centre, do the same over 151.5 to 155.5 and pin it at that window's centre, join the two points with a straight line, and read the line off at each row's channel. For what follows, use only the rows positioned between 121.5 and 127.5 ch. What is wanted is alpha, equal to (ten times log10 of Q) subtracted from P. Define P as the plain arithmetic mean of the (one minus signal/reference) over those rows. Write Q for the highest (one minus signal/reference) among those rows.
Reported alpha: 6.2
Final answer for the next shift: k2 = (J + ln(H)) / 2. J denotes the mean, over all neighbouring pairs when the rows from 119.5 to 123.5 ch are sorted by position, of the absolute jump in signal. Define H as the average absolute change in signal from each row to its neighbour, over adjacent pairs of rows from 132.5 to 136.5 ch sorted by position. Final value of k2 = -0.33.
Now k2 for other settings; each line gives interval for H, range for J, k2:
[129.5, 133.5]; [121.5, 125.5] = -0.16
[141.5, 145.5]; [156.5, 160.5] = -0.16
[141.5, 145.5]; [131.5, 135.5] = -0.29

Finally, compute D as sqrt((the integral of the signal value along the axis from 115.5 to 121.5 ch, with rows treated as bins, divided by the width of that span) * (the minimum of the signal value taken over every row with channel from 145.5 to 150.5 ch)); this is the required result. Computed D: 6.7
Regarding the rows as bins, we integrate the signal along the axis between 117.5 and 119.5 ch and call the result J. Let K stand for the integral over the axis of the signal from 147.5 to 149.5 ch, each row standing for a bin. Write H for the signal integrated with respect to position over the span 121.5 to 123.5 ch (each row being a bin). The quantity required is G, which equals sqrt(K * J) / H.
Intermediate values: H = 12.2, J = 16.7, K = 12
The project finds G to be 1.17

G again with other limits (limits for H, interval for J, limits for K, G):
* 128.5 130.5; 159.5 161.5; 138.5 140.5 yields 1.69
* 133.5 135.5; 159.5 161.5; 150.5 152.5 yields 0.99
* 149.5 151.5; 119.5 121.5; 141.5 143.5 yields 1.59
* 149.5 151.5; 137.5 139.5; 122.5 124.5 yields 1.38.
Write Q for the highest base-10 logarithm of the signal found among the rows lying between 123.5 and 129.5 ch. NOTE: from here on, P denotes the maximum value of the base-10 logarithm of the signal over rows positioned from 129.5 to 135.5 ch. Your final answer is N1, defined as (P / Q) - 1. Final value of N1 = 0.16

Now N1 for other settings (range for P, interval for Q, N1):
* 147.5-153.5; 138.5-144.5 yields -0.17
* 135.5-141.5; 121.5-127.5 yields 0.21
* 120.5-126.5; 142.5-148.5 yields -0.13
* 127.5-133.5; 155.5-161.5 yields -0.17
